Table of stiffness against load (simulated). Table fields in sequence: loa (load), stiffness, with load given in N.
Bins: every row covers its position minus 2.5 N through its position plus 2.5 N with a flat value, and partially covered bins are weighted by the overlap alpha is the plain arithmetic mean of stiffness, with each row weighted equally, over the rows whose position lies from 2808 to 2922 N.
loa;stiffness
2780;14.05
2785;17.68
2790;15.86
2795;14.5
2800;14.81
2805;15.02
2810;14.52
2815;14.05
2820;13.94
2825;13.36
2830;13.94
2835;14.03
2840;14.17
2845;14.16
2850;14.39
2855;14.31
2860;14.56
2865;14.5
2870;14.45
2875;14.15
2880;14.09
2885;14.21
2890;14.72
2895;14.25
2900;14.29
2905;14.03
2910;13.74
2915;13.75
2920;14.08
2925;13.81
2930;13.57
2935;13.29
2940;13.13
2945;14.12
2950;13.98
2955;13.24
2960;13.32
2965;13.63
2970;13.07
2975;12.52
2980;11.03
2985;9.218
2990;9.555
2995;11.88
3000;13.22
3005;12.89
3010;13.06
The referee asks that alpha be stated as 14.16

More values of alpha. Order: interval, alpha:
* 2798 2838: 14.21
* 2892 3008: 13.03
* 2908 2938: 13.71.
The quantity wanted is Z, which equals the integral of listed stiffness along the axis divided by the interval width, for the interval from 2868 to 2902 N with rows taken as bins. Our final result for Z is 14.3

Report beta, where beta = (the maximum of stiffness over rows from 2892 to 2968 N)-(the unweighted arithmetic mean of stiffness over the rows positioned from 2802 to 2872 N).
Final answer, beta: 0.0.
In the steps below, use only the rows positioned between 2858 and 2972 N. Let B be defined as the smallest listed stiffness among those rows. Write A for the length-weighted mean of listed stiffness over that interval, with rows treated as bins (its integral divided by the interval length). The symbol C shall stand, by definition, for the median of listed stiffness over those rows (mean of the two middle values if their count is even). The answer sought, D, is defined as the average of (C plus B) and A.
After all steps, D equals 20.5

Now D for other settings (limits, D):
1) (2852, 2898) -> 21.4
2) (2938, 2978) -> 19.6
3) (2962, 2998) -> 16.4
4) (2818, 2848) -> 20.6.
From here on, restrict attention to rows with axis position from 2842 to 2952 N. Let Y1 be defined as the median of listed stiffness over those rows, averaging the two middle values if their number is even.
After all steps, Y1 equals 14.1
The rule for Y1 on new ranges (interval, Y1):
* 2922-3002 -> 13.2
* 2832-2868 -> 14.3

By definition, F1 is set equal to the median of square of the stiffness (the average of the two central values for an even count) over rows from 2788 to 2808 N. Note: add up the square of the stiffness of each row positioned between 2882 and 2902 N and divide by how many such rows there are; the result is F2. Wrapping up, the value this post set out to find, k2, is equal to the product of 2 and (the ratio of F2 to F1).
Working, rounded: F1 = 222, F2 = 206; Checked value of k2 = 1.9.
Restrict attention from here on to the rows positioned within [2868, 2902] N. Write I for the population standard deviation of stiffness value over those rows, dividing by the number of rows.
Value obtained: 0.20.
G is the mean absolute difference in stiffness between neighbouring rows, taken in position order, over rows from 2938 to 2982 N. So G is 0.6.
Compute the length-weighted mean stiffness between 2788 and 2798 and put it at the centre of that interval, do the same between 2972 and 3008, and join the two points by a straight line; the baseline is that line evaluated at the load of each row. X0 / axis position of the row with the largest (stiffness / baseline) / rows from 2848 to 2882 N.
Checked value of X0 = 2870 N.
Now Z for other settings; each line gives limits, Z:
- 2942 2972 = 13.6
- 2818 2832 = 13.7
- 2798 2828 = 14.3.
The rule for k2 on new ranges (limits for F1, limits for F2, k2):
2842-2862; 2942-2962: 1.8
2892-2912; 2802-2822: 2.1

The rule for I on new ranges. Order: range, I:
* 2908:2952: 0.32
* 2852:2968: 0.44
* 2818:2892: 0.31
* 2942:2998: 1.63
